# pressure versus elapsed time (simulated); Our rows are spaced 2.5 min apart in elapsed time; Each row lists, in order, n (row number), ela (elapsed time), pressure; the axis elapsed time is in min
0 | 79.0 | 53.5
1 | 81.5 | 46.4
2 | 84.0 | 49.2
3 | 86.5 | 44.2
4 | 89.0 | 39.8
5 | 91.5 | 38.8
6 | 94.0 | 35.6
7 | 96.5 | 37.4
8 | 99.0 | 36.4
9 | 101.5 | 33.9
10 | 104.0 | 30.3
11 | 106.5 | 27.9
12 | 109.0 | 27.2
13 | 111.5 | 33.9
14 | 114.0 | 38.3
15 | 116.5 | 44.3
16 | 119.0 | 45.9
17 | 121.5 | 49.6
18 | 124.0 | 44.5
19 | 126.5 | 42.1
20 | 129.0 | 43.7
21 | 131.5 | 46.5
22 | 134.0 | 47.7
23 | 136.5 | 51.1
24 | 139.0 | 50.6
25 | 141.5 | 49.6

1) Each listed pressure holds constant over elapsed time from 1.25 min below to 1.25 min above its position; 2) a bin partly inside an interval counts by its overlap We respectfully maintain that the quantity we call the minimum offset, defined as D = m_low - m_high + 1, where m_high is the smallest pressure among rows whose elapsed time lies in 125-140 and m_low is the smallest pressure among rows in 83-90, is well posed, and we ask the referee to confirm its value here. -1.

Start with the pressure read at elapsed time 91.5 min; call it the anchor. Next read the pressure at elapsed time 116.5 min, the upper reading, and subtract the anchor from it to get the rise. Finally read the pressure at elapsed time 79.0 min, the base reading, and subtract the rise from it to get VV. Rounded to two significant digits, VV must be 48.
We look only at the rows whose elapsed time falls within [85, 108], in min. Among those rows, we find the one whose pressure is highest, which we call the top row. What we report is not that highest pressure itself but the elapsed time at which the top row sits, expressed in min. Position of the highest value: 86.5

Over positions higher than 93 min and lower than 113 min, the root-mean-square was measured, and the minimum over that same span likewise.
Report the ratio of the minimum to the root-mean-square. 0.82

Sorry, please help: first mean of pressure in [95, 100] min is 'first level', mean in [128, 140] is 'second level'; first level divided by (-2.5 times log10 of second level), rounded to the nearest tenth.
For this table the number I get -8.8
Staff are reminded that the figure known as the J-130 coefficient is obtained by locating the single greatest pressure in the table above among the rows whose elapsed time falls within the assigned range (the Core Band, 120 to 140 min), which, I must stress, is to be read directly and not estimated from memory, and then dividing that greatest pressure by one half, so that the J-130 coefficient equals 102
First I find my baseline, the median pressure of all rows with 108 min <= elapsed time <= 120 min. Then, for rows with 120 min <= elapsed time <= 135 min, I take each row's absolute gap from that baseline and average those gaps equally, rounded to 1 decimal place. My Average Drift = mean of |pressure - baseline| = 7.4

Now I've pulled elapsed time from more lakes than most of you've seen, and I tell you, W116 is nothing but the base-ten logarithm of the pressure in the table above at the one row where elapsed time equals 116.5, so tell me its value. 1.646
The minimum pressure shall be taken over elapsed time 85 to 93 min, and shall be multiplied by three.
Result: 116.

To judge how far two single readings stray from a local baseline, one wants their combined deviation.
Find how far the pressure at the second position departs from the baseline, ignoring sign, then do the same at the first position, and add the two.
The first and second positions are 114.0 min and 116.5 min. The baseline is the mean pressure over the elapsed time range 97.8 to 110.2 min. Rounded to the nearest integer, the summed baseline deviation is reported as 20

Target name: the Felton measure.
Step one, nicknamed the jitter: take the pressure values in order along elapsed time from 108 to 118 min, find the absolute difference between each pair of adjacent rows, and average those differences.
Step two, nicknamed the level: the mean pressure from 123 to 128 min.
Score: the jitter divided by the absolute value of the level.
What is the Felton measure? 0.13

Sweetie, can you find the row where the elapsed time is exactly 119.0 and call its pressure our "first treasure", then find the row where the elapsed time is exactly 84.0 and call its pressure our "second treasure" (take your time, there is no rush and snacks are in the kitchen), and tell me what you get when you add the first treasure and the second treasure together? 95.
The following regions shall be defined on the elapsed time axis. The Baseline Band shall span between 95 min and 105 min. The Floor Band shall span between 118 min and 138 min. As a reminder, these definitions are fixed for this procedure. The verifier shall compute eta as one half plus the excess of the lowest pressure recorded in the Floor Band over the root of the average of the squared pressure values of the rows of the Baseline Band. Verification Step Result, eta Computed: 8.0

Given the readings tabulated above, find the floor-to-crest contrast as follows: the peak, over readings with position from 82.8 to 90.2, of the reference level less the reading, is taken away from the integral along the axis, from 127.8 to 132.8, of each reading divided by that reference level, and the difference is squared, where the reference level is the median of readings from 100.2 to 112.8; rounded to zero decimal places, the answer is 287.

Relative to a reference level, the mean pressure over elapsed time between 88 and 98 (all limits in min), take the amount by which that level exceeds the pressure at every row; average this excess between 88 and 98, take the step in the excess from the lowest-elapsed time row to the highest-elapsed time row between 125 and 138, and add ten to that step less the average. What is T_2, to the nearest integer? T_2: 1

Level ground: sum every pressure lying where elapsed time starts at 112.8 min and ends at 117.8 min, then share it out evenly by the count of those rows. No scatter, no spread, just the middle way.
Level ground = 41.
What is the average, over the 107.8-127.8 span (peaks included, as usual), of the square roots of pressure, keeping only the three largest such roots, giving 6.83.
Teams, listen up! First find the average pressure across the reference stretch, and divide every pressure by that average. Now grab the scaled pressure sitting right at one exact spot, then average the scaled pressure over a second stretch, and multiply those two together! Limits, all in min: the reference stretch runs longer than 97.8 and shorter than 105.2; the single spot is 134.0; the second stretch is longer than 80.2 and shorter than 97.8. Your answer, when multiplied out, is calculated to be 1.77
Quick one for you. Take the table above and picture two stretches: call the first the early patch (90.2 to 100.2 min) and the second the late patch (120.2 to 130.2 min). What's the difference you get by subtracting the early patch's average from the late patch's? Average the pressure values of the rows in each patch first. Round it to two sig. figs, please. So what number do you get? 7.9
